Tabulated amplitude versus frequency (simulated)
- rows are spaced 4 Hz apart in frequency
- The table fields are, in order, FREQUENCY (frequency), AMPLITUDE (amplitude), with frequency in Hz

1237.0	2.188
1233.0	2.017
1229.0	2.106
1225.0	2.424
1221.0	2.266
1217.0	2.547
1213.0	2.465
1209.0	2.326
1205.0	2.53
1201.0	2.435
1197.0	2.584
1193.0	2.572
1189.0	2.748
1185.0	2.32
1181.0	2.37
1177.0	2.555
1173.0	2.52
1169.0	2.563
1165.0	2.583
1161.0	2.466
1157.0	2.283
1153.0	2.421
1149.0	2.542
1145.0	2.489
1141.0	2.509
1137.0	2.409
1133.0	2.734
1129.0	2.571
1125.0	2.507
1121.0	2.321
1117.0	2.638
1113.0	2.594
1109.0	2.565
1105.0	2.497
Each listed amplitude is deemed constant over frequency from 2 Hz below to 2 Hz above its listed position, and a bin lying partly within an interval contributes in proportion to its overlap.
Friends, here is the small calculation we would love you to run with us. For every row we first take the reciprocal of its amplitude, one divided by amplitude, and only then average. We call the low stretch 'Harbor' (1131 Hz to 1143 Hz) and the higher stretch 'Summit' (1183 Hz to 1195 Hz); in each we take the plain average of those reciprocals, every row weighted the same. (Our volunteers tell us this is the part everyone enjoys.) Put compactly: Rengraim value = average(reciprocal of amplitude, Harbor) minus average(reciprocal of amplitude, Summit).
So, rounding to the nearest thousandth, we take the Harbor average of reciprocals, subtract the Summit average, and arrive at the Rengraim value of -0.001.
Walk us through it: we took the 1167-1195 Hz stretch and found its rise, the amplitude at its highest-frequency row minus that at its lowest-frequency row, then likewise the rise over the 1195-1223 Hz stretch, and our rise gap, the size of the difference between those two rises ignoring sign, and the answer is 0.33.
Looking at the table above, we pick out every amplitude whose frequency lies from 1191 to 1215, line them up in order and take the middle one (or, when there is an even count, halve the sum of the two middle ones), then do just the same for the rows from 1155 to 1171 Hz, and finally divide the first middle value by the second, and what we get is 0.99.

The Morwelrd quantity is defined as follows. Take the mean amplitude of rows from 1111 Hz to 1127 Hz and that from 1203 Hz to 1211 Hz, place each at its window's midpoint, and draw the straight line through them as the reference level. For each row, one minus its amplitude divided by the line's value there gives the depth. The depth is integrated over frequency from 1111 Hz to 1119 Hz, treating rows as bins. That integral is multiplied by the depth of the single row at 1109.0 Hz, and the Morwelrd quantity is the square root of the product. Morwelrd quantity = 0.070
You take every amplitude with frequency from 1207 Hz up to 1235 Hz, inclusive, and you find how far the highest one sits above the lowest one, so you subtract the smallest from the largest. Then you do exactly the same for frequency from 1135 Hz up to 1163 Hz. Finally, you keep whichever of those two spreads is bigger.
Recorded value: 0.530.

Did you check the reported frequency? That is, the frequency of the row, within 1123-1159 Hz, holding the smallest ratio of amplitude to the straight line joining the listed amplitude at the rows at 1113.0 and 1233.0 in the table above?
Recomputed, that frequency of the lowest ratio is 1157.0 Hz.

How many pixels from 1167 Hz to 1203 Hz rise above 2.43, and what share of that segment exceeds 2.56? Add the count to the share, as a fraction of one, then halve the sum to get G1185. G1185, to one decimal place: 3.7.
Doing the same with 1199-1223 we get 2.0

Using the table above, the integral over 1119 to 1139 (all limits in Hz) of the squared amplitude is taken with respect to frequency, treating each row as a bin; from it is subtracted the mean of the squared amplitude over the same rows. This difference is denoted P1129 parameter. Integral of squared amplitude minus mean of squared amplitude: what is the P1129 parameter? 120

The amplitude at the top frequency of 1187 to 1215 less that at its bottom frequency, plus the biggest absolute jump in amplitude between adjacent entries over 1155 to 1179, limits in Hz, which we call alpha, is -0.10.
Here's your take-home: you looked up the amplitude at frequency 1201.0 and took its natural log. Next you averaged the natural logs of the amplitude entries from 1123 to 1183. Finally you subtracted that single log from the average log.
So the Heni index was 0.03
